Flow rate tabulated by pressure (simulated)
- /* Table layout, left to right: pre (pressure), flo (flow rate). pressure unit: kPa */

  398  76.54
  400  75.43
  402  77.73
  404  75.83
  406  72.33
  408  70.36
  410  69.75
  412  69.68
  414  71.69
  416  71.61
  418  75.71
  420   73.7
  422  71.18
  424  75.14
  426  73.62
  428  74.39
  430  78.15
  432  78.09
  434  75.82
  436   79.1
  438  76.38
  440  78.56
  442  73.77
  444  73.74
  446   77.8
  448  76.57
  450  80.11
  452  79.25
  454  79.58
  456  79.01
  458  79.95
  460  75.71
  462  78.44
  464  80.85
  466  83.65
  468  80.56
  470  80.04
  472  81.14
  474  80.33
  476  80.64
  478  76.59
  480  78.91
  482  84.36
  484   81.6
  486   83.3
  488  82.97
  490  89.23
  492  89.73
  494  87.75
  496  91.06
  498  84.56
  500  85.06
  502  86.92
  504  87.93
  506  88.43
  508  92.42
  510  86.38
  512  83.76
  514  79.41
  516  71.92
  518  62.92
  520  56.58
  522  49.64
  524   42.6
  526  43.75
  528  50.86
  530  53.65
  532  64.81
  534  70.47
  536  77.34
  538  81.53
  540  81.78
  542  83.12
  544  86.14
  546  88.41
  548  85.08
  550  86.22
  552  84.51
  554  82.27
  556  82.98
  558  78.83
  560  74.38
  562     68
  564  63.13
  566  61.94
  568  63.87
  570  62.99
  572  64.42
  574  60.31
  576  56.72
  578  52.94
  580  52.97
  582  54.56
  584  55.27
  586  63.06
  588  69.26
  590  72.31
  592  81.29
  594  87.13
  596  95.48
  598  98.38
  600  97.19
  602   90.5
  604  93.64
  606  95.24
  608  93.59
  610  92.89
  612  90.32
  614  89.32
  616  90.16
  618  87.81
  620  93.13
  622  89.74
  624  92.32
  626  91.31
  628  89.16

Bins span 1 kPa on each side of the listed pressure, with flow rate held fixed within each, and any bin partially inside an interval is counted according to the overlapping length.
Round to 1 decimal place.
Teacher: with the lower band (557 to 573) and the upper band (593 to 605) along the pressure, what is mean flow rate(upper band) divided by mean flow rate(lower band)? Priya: 1.4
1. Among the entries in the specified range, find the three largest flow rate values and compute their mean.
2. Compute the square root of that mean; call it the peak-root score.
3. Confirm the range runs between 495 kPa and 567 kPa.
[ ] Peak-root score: 9.52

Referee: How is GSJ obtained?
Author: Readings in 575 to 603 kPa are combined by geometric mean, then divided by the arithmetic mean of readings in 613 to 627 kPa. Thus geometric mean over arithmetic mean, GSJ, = 0.79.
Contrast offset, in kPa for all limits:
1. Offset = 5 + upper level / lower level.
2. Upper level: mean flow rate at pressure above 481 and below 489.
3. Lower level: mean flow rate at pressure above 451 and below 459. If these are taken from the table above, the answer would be 6.05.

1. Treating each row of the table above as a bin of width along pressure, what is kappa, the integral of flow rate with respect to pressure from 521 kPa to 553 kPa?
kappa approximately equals 2260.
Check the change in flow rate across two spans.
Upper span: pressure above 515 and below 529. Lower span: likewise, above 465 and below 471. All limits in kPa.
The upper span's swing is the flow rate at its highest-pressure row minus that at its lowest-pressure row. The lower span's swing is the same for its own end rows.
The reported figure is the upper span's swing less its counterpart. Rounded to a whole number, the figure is -17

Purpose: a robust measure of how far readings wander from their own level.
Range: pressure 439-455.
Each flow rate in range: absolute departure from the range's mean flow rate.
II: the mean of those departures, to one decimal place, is 2.0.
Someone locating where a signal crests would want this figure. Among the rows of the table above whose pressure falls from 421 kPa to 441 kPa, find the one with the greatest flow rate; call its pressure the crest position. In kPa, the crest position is 436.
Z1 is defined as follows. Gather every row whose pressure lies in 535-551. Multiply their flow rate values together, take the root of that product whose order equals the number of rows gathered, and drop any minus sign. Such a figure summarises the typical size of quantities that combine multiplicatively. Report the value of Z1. 84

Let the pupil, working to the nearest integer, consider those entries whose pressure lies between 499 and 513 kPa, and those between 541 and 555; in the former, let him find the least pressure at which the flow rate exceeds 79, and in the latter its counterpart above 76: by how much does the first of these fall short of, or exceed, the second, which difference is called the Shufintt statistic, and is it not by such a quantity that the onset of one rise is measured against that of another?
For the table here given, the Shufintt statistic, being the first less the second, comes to -42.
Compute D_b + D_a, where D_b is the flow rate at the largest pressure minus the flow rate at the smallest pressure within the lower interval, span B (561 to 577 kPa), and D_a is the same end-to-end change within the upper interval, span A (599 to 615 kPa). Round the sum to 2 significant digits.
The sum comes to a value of -19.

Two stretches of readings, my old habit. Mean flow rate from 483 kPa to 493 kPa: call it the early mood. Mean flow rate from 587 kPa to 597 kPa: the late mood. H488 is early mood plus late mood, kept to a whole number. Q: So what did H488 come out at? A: 166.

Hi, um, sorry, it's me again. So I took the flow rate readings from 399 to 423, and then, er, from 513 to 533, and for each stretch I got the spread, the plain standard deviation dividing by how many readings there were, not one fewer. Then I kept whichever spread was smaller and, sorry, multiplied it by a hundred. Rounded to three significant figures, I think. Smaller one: 258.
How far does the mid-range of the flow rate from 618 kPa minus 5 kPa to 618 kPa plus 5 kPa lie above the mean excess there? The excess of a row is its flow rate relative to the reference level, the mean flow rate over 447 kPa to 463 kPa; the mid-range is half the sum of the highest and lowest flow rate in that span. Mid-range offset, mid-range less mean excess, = 79.0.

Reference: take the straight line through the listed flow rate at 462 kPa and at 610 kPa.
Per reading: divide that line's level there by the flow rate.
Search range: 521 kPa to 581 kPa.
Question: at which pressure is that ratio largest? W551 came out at 524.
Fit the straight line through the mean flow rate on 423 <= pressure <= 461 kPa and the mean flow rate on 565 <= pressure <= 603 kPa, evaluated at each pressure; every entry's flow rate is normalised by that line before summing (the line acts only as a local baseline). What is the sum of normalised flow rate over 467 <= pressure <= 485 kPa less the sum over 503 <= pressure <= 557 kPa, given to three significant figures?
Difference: -17.9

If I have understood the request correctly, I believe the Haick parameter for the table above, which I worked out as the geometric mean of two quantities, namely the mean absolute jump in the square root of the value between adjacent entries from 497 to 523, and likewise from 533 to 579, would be 0.206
